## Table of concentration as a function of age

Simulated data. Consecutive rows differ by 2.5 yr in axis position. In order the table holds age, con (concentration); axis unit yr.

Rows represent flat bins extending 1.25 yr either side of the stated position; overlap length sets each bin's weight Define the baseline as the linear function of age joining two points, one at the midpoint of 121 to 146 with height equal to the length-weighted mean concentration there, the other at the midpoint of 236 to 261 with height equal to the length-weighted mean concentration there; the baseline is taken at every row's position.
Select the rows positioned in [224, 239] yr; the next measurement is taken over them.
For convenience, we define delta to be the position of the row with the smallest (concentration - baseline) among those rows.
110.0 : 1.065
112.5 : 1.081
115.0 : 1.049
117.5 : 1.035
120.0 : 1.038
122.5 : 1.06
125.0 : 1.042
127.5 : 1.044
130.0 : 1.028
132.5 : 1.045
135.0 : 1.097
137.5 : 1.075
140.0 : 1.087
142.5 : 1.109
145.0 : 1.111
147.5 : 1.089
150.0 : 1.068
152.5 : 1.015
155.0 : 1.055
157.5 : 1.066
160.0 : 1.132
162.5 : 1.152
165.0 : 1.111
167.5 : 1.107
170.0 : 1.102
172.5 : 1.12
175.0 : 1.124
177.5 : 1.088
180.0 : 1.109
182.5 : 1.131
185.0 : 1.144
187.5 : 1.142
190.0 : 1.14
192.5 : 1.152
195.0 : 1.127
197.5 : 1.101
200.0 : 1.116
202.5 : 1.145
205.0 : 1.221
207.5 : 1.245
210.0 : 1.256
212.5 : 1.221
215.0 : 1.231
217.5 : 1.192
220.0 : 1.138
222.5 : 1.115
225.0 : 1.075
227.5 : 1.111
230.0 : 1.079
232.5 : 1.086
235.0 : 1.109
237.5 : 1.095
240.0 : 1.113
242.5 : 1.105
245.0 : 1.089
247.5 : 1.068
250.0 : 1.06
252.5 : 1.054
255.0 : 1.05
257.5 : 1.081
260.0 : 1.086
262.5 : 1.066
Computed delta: 225.0 yr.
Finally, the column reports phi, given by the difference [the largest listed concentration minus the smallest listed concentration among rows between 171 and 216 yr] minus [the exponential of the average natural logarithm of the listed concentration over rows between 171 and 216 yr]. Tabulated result -0.99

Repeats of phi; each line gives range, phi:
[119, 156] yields -0.97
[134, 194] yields -0.97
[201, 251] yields -0.94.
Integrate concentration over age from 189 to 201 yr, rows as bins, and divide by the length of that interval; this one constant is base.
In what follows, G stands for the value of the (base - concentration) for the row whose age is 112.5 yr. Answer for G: 0.046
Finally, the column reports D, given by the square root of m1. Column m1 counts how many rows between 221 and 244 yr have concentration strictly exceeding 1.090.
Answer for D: 2.4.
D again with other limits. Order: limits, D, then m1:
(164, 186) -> 2.8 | 8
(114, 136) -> 1.0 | 1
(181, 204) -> 3.0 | 9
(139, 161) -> 1.7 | 3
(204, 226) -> 2.8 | 8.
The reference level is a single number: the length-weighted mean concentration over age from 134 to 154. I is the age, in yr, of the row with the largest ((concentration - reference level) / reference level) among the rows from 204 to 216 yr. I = 210.0 yr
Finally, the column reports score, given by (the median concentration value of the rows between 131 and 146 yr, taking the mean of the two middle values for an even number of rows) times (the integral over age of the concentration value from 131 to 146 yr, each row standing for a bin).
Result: 17.8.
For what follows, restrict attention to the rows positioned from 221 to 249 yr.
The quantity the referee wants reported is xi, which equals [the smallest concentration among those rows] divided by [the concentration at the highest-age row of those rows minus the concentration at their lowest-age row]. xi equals -23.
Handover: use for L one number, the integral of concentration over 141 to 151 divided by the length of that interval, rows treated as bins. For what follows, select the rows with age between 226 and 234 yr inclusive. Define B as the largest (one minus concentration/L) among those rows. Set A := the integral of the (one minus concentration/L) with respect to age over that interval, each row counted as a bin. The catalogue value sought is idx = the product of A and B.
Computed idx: 0.000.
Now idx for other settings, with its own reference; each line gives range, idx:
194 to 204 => 0.002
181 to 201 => 0.004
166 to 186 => -0.002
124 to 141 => 0.033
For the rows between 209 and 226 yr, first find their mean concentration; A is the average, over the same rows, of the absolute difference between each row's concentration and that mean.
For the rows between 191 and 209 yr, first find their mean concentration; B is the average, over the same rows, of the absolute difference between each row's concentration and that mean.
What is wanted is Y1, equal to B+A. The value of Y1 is 0.099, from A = 0.057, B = 0.0428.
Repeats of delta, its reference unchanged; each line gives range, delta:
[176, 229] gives 225.0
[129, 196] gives 152.5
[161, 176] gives 170.0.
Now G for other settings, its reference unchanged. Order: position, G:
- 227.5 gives 0.016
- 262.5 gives 0.061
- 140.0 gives 0.040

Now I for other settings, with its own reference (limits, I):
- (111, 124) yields 112.5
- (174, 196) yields 192.5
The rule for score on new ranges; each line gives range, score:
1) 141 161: 23.3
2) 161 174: 16.2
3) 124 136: 13.2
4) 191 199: 10.2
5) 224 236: 14.2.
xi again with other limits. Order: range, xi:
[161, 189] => -109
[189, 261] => -19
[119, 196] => 11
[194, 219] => 17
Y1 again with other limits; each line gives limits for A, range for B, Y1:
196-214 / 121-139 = 0.075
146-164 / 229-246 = 0.047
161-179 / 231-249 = 0.027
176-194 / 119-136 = 0.034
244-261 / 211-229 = 0.065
